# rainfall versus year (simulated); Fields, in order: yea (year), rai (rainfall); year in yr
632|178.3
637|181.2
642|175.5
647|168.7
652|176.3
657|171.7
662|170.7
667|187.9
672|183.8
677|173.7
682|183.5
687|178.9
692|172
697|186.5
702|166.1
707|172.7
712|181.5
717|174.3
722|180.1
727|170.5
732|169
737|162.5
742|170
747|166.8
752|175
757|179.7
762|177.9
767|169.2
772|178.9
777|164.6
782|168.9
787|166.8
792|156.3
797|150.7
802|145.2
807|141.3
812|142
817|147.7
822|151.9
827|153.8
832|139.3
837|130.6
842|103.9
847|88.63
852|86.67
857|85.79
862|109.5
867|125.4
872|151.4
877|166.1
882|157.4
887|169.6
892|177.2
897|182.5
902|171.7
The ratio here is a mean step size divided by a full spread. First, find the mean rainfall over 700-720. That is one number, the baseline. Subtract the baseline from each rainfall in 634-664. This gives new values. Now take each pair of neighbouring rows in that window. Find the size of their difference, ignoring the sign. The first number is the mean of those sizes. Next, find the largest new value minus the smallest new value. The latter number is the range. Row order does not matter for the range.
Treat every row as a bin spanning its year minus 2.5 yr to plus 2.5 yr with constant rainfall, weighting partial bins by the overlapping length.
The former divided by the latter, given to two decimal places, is 0.41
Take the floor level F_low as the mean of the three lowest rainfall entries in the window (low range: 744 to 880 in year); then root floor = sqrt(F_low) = 9.3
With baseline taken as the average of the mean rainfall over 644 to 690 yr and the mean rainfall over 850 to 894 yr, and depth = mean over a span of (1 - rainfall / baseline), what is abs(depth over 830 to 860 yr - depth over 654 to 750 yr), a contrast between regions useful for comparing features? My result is 0.44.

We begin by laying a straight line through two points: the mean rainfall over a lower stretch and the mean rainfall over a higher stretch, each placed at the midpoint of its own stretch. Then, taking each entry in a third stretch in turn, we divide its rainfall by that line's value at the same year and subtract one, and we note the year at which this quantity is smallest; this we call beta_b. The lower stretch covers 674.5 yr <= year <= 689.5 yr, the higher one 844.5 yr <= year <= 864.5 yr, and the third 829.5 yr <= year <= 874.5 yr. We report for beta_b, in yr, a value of 847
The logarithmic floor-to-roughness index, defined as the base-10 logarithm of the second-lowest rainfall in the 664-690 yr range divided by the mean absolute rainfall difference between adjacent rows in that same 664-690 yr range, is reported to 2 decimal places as 1.40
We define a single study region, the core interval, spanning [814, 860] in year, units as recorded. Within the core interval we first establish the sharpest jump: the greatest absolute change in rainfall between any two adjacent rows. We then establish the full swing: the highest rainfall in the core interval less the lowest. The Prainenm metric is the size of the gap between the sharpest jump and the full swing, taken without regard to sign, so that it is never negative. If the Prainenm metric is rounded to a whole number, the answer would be 41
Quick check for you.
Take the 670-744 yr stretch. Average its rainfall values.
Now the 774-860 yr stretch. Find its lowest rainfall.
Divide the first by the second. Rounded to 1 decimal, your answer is 2.0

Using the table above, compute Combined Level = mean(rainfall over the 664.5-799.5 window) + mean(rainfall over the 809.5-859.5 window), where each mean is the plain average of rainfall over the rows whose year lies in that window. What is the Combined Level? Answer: 296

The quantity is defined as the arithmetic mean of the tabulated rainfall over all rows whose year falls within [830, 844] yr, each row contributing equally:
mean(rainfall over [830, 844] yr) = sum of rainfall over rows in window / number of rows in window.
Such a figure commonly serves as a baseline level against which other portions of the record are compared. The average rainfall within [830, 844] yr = 125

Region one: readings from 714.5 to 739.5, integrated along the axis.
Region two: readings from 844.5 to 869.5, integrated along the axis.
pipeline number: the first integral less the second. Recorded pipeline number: 1802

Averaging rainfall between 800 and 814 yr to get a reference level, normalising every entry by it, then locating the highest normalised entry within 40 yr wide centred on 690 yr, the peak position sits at 697 yr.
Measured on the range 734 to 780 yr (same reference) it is 757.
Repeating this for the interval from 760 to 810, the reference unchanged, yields 772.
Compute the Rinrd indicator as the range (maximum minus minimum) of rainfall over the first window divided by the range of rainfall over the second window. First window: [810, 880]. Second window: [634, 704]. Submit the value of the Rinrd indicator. 3.7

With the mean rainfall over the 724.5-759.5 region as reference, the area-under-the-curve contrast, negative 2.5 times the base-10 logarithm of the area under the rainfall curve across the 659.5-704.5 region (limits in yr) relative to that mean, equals -4.2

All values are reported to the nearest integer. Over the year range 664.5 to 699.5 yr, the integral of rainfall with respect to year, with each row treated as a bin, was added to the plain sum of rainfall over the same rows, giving 7598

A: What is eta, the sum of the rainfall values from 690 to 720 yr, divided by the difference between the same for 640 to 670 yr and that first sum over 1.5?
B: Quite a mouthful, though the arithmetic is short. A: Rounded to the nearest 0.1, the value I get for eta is 3.0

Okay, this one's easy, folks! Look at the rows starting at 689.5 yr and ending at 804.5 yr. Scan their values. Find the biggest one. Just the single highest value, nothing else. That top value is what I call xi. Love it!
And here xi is 186.5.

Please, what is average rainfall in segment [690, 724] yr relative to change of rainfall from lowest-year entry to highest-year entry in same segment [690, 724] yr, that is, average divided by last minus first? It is 22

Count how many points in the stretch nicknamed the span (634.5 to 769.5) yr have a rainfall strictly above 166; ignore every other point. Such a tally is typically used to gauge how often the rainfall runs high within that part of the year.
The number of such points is 26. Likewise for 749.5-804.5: 7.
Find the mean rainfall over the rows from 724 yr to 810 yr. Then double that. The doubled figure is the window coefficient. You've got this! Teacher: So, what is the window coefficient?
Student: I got 331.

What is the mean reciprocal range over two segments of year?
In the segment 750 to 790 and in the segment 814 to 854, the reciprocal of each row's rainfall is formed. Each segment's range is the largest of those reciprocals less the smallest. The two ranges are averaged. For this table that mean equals 0.0028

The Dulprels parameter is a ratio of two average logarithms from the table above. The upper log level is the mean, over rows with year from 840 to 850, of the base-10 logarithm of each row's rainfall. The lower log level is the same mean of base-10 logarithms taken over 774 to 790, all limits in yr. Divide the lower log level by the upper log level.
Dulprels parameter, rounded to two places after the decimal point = 1.12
